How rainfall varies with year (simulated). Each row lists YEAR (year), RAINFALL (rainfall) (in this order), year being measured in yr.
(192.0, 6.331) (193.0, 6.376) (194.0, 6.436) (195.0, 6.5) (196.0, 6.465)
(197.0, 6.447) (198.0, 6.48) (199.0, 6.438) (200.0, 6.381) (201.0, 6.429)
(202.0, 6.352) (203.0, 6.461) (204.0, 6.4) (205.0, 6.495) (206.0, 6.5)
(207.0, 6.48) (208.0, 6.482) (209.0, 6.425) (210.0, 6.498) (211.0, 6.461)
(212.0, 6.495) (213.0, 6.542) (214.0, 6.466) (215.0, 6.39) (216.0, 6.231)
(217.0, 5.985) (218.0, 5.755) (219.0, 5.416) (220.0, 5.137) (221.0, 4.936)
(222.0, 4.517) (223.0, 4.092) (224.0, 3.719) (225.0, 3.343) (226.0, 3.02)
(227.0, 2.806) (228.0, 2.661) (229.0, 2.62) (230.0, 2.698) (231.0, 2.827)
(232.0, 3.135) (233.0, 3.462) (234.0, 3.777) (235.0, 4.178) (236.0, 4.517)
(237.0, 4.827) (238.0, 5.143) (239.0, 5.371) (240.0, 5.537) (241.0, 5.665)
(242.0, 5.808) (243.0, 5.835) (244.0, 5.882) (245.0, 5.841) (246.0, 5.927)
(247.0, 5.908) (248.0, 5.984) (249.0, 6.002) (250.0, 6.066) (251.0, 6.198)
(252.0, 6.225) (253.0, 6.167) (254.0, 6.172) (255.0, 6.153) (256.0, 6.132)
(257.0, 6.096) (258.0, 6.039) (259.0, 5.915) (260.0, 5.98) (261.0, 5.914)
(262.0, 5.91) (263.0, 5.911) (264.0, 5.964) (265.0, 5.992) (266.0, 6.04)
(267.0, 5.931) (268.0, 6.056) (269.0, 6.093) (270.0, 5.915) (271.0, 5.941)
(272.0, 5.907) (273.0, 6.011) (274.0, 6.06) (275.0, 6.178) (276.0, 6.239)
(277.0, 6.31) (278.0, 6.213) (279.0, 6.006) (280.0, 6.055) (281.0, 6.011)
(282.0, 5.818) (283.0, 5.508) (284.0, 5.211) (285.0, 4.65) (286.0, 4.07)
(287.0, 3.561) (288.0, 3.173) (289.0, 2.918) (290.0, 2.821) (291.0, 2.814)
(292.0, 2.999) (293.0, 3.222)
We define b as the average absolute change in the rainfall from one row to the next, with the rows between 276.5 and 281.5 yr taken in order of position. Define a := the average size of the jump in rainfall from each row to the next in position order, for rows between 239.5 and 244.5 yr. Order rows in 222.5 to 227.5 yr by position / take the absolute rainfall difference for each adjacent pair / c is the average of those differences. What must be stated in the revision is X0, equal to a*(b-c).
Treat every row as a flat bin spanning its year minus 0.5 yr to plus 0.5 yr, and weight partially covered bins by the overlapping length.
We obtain -0.019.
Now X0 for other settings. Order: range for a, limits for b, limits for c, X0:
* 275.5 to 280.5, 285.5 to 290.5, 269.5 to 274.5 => 0.027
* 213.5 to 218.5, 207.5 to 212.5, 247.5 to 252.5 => -0.002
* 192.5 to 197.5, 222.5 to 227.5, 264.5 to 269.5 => 0.011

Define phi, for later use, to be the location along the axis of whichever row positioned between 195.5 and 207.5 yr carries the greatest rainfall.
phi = 206.0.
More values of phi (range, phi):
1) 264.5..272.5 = 269.0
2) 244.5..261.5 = 252.0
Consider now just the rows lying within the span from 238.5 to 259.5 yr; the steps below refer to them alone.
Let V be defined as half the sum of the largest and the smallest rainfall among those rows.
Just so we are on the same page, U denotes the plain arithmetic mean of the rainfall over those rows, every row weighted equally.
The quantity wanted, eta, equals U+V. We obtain 12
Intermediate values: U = 5.9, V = 5.8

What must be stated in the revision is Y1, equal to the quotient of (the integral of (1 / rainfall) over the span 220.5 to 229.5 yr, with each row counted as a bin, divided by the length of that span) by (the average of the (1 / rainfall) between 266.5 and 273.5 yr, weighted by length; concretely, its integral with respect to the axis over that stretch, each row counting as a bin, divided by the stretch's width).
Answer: 1.8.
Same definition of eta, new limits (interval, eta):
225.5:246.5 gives 9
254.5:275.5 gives 12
